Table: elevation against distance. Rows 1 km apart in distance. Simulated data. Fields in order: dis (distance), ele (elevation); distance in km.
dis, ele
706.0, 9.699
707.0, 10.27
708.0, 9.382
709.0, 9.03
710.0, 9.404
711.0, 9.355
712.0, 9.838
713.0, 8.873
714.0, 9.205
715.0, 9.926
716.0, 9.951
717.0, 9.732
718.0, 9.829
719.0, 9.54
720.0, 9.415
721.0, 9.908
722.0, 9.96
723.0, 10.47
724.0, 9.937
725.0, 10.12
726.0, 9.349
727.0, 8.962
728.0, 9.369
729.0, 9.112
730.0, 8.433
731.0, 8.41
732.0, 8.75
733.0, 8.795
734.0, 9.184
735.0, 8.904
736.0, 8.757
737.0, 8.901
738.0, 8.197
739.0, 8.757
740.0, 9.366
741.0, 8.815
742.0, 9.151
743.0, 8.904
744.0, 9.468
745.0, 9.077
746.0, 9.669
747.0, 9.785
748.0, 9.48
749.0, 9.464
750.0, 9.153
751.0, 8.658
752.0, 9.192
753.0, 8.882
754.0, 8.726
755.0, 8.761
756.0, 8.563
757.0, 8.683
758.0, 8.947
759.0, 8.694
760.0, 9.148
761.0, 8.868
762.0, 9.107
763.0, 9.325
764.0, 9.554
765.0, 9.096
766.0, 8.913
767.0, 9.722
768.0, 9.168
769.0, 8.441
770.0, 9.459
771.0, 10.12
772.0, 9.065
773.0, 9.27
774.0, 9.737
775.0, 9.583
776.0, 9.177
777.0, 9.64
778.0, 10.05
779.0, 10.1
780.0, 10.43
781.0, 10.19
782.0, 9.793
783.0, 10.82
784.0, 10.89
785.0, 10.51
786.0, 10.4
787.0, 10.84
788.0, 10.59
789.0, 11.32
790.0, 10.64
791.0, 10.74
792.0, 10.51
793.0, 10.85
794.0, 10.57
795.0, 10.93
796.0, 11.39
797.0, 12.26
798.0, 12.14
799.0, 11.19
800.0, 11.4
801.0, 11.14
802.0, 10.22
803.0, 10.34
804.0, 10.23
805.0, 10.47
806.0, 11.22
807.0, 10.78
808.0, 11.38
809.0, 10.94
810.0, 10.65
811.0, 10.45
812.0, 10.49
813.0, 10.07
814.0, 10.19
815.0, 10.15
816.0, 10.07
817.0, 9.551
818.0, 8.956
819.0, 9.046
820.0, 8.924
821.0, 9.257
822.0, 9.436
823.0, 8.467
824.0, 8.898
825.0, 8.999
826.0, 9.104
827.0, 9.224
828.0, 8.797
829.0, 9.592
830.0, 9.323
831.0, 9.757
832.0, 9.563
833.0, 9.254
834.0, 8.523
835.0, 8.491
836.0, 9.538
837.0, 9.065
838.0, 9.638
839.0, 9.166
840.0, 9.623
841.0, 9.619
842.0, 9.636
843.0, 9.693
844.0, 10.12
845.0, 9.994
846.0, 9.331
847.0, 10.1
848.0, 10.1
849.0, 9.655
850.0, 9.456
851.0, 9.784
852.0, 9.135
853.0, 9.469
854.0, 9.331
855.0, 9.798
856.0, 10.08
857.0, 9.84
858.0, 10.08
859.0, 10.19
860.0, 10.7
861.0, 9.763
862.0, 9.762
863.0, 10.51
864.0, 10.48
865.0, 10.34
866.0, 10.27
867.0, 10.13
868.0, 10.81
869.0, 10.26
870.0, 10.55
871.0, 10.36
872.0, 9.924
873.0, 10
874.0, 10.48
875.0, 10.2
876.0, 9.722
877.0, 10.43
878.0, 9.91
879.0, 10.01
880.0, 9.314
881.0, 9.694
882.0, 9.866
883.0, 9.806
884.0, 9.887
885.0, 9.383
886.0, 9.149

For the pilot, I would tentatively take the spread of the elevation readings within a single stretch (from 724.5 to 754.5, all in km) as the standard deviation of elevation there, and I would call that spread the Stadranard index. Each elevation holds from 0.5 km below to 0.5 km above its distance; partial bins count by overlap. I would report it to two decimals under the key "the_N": 0.42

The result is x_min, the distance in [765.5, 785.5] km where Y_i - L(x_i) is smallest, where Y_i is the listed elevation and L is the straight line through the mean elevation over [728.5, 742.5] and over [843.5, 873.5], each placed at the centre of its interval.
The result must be 769.0 km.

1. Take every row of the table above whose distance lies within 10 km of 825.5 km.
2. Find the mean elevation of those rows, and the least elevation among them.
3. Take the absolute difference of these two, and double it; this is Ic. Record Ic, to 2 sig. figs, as 1.4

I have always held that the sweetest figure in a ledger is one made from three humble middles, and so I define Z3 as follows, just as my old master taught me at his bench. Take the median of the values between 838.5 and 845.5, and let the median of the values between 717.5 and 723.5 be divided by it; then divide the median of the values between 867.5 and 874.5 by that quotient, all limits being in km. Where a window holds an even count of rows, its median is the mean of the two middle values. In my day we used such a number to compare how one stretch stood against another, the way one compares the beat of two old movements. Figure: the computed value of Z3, 10.1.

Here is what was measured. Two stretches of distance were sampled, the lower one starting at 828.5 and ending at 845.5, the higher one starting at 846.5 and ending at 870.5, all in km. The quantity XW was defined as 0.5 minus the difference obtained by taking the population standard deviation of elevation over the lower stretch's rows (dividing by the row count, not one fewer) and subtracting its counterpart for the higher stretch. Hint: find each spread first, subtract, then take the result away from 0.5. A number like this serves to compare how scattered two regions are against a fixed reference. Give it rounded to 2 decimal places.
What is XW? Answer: 0.50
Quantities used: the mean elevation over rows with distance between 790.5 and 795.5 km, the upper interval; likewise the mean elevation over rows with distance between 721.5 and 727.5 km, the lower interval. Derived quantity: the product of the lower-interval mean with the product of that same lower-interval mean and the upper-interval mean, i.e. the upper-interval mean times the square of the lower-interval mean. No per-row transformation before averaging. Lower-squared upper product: 1029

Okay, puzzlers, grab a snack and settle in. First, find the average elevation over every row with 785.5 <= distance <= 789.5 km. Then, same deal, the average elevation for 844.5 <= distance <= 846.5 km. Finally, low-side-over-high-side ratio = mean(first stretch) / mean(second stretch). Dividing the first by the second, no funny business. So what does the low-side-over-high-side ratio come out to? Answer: 1.12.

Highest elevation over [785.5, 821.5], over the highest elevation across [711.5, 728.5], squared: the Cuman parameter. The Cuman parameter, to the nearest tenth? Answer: 1.4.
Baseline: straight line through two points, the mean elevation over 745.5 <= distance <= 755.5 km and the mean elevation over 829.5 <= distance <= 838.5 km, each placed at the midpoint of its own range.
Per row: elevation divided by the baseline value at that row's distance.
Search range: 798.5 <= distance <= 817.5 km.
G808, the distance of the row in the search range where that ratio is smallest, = 817.0 km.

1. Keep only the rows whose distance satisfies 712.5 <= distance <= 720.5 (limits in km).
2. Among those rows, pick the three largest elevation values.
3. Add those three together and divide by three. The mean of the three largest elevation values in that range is 9.9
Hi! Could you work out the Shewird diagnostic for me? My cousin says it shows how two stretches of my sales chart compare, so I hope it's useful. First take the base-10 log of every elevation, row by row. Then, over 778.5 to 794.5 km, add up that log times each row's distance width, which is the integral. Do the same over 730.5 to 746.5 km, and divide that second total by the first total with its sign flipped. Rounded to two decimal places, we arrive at -0.93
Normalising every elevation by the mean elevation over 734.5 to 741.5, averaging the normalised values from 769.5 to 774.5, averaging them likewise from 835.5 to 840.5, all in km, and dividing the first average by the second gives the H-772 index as 1.01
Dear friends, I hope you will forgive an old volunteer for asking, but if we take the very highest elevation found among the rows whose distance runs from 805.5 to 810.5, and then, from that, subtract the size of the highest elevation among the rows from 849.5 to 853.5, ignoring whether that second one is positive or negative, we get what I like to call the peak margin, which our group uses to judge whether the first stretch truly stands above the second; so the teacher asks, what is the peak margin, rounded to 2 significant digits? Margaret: 1.6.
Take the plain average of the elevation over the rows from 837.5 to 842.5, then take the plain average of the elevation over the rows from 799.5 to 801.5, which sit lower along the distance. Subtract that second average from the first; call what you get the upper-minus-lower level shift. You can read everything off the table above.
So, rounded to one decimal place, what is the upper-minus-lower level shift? -1.7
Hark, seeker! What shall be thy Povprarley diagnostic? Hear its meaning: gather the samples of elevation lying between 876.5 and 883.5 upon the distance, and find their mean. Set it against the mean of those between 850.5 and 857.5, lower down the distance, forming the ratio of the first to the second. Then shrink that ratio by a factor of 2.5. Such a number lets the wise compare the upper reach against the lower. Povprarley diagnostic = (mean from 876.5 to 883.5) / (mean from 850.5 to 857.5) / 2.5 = 0.409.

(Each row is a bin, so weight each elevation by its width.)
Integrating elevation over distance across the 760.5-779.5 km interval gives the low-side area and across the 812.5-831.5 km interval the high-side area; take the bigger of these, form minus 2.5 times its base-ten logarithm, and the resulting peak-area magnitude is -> -5.63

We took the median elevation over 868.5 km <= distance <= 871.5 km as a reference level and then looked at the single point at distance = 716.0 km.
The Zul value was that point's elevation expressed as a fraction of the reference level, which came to 0.96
